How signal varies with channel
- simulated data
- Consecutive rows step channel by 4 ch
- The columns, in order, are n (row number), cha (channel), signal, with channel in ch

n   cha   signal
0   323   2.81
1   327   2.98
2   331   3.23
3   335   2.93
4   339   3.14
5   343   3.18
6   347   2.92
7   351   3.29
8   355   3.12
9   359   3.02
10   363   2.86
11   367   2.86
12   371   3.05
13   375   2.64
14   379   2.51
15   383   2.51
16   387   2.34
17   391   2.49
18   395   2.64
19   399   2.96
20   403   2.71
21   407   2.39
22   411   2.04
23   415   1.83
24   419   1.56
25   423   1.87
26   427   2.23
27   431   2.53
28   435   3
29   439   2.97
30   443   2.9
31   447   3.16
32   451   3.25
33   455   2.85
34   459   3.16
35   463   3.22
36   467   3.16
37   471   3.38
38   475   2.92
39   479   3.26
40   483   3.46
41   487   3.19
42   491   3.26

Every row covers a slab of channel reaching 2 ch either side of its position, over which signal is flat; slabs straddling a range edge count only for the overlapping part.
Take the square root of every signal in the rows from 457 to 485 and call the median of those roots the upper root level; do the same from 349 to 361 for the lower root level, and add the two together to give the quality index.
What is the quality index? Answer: 3.56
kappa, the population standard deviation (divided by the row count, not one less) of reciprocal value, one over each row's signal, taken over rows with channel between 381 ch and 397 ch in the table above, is 0.017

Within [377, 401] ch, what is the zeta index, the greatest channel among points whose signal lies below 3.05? 399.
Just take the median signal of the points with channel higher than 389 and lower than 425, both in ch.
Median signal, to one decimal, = 2.4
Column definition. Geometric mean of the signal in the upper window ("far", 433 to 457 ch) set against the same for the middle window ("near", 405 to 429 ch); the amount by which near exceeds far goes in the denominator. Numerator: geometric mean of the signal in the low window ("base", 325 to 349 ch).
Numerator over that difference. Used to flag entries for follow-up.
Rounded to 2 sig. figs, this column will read -2.9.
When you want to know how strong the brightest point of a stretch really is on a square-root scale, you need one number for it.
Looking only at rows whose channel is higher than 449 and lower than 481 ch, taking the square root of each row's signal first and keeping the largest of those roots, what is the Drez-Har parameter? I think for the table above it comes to 1.84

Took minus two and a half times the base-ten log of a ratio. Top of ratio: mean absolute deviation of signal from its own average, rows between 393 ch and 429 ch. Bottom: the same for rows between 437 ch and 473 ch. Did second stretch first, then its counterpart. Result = -1.1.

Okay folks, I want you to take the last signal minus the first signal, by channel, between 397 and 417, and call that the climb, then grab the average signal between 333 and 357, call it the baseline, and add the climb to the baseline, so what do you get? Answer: 1.97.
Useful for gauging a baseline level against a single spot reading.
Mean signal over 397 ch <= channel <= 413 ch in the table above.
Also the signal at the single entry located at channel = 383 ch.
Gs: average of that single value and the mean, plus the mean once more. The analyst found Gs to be 5.0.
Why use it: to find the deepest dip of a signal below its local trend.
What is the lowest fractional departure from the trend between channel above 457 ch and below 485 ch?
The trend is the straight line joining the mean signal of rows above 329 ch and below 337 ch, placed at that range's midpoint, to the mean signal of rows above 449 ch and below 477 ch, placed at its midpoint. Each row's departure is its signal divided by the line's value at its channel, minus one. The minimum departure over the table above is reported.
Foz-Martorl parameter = -0.070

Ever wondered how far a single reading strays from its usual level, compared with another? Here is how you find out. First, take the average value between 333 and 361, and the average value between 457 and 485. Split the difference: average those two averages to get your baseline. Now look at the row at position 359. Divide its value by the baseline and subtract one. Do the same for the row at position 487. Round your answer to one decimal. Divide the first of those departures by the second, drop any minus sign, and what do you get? 3.8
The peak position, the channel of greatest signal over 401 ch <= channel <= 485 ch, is 483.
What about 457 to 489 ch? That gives 483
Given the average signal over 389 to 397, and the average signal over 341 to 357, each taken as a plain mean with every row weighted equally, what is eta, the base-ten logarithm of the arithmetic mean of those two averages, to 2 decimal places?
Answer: 0.45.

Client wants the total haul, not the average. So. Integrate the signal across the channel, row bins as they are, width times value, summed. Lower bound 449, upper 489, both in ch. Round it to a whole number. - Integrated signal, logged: 127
